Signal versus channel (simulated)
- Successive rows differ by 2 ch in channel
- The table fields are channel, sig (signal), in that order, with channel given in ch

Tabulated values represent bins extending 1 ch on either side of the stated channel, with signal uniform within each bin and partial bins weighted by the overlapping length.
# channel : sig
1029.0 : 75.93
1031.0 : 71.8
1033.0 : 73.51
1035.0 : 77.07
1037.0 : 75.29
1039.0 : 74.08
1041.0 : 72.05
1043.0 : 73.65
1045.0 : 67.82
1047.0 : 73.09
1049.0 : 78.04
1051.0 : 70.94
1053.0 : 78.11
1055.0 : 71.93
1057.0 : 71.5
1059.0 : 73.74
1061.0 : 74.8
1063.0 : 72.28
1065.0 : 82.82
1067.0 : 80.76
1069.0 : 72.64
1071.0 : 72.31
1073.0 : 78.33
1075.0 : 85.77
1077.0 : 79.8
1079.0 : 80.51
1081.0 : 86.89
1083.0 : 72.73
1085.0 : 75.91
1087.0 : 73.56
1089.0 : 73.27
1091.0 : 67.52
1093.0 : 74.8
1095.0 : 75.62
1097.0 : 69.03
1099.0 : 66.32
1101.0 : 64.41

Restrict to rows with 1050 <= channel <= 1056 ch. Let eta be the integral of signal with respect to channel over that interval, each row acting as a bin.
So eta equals 442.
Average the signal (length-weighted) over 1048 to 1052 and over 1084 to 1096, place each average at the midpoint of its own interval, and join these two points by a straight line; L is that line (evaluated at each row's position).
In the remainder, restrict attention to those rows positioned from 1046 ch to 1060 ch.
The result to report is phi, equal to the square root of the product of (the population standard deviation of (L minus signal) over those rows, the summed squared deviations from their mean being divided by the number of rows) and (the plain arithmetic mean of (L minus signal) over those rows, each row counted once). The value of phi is 1.2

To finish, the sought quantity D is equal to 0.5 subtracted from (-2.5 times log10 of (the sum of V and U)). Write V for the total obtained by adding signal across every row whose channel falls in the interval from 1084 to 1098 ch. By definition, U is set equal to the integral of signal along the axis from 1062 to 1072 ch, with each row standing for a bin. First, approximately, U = 762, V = 510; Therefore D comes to -8.26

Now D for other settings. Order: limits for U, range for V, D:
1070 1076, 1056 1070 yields -8.00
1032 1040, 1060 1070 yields -7.98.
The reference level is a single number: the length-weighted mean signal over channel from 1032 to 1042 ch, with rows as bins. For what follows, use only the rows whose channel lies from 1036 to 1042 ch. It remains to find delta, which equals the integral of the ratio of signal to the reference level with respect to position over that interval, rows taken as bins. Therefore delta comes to 5.95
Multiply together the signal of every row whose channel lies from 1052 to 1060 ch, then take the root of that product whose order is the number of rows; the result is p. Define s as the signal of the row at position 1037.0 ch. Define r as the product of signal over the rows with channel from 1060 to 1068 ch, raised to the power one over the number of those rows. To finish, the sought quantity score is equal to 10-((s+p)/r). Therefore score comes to 8.08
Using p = 73.8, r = 77.5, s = 75.29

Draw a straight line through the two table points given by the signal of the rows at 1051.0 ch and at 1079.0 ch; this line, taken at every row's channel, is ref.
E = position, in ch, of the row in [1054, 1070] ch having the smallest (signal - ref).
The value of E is 1069.0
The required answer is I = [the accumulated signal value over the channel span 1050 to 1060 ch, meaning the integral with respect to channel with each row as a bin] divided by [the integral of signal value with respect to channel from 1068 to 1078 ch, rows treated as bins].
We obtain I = 0.9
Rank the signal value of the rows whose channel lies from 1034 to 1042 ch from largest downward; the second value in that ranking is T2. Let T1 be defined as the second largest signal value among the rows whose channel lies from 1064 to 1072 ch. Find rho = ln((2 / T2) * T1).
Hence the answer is 0.76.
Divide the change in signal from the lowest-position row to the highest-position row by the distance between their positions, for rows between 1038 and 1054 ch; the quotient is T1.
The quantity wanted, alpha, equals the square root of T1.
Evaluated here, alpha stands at 0.54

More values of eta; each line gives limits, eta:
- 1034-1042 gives 597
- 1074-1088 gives 1110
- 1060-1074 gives 1068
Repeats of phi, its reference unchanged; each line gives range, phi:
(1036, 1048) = 2.2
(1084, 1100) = 2.2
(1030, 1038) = 1.0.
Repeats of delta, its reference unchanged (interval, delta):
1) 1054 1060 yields 5.84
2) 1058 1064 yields 5.94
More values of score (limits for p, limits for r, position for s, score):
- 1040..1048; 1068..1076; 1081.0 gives 7.94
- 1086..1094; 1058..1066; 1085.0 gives 8.05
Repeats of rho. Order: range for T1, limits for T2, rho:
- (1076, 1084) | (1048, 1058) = 0.72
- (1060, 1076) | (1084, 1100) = 0.78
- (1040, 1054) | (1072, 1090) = 0.60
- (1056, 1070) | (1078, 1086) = 0.70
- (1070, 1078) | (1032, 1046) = 0.75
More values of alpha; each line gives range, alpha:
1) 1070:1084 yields 0.19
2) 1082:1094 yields 0.45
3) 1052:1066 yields 0.63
